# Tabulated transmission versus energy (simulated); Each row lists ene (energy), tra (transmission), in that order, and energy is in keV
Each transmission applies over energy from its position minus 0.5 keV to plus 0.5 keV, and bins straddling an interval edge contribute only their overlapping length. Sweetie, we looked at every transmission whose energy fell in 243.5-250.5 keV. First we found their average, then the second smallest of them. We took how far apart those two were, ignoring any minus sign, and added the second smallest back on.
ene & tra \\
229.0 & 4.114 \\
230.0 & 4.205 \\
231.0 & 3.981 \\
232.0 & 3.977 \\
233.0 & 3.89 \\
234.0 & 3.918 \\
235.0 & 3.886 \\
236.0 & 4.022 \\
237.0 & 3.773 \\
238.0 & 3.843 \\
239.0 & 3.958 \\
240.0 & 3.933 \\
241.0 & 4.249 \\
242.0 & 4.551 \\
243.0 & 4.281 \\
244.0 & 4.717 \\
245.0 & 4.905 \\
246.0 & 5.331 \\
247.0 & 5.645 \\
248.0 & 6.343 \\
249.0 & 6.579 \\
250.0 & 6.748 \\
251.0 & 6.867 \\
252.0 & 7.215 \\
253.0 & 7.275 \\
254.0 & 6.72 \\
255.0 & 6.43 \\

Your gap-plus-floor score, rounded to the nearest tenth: 5.8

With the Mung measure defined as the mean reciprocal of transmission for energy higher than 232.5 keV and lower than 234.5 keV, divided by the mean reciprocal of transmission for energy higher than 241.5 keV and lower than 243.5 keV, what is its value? 1.13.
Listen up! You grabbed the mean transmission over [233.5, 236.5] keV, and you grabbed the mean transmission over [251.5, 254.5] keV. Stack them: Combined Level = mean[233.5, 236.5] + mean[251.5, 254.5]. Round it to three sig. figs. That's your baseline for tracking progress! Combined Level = 11.0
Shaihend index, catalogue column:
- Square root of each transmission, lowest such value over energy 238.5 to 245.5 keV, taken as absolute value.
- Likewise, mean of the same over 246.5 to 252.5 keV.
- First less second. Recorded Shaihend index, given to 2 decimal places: -0.58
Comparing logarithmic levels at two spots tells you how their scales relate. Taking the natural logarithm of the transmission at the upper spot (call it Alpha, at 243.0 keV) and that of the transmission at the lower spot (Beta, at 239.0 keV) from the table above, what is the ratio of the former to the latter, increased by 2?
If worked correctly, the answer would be 3.06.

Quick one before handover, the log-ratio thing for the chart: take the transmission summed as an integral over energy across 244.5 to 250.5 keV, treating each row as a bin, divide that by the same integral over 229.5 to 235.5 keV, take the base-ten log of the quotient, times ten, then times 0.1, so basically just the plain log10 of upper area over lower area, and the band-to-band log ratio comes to 0.17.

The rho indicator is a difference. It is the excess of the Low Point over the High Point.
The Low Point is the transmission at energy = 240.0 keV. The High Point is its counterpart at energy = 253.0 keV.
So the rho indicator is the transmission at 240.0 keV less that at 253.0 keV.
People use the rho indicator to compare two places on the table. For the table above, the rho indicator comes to -3.3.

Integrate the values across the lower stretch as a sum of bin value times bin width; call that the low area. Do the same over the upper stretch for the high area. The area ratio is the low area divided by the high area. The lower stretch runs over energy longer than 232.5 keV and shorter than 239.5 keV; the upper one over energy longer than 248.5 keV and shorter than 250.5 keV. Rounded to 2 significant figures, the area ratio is 2.0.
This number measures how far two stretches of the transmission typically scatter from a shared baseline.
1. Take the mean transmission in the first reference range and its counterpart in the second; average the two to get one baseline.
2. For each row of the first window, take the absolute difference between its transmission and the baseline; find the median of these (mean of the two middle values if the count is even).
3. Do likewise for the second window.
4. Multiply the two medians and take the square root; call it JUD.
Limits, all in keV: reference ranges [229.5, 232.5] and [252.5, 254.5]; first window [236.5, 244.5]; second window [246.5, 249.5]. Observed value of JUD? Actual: 1.08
